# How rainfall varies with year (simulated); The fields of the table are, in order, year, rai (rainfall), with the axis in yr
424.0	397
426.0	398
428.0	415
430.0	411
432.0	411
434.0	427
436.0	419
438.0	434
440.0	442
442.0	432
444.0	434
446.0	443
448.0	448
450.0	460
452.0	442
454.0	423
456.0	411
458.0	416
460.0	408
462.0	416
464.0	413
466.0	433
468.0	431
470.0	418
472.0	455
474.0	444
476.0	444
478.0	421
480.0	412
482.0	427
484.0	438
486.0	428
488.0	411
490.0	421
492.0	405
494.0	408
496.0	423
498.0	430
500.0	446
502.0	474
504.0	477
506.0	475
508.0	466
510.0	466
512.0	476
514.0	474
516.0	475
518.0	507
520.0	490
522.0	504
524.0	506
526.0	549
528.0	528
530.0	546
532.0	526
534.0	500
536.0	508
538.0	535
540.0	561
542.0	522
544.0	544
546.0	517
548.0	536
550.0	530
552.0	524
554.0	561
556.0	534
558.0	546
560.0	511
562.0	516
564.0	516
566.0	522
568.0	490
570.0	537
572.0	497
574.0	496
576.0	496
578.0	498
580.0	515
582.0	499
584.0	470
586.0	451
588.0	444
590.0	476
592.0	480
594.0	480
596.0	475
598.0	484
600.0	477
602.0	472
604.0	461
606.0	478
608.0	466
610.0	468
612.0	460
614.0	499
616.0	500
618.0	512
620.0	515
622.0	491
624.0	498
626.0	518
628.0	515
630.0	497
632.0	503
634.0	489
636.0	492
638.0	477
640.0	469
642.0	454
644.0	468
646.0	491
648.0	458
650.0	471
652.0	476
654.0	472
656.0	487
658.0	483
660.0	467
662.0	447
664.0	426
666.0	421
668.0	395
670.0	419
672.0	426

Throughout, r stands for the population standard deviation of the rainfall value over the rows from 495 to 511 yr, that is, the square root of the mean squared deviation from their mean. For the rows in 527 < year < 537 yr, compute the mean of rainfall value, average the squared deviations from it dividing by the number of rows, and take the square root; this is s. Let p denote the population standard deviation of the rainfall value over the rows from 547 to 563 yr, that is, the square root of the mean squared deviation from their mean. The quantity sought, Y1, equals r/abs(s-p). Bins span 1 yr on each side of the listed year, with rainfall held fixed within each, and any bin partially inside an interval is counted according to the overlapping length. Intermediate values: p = 15.1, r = 20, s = 16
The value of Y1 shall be 18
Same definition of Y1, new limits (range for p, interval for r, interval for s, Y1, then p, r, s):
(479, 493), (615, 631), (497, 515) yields 2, 10.7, 10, 15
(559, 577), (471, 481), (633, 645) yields 11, 14.5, 16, 13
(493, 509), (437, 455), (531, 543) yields 2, 25.2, 10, 20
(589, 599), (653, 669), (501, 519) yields 4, 3.2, 31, 11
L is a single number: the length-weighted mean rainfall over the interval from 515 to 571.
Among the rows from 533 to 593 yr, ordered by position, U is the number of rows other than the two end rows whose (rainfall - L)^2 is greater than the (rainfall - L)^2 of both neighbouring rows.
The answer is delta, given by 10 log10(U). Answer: 8.5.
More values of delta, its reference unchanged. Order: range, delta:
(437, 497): 9.0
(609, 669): 8.5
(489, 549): 9.0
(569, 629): 7.8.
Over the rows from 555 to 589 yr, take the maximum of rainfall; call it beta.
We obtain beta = 546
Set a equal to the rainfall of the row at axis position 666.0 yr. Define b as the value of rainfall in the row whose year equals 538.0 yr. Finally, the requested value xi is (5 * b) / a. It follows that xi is 6.4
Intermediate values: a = 421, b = 535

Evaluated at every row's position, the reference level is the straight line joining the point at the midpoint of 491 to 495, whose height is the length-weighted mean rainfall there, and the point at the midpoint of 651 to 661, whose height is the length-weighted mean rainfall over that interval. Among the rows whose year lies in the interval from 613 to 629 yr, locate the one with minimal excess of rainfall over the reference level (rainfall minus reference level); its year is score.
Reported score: 622.0 yr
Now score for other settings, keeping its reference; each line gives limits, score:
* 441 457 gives 456.0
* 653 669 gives 668.0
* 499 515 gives 500.0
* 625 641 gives 640.0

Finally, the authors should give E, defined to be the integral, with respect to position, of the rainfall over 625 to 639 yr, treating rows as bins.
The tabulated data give 6982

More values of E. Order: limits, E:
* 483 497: 5868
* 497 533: 17630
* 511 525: 6864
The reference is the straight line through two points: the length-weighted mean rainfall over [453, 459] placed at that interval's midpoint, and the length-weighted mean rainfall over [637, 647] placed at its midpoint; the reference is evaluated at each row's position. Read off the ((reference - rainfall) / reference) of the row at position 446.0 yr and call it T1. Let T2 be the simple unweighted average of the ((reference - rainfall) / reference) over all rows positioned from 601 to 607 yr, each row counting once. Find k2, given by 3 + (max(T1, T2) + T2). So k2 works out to 2.96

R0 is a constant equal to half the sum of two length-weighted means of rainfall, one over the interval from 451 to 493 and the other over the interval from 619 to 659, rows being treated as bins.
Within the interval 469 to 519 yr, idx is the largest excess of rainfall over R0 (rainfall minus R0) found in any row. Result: 52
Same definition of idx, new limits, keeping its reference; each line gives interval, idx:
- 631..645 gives 48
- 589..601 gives 29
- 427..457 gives 5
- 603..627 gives 63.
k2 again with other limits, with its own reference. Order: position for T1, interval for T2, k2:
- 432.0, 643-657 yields 3.00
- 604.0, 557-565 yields 2.83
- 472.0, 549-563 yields 2.73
